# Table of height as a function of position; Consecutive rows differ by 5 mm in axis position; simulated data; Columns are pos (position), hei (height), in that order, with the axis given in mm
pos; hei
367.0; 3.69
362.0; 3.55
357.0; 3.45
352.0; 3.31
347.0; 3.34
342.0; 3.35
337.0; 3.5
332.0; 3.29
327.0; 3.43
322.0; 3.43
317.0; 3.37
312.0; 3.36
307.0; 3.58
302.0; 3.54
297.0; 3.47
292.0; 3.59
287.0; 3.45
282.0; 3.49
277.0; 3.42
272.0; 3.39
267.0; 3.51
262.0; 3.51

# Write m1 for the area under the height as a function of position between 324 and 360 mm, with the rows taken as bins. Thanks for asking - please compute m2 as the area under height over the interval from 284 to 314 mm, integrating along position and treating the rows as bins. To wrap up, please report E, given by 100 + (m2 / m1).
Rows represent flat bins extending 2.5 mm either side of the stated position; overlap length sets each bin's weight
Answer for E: 101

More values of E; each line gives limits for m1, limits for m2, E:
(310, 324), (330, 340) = 101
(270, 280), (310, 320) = 101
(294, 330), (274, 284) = 100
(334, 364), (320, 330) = 100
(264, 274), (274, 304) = 103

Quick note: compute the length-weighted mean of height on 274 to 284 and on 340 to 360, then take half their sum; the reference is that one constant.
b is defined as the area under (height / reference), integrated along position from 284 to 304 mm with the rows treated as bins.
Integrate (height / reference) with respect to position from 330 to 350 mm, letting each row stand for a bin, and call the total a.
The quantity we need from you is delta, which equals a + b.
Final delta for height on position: 40.4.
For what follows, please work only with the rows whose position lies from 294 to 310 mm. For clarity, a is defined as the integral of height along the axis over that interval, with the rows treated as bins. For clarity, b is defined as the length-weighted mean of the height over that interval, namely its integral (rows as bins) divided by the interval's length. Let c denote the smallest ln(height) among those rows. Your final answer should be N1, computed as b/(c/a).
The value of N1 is 160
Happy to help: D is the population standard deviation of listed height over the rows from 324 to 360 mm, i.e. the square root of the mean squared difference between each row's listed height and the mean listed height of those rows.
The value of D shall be 0.073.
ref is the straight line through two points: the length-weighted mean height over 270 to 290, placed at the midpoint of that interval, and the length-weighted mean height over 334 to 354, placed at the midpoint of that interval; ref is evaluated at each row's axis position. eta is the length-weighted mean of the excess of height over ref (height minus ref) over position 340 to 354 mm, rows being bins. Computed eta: -0.038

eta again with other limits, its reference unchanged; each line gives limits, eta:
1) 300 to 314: 0.083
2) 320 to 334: -0.008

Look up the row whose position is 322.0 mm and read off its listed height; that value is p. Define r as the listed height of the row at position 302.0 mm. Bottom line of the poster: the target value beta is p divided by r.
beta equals 0.97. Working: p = 3.43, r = 3.54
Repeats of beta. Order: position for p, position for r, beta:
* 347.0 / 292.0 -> 0.93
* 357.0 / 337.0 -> 0.99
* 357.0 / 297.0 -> 0.99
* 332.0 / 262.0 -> 0.94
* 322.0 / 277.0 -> 1.00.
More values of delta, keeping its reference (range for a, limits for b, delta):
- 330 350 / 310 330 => 39.7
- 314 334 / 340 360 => 39.6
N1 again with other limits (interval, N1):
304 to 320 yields 156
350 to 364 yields 138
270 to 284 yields 135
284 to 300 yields 159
